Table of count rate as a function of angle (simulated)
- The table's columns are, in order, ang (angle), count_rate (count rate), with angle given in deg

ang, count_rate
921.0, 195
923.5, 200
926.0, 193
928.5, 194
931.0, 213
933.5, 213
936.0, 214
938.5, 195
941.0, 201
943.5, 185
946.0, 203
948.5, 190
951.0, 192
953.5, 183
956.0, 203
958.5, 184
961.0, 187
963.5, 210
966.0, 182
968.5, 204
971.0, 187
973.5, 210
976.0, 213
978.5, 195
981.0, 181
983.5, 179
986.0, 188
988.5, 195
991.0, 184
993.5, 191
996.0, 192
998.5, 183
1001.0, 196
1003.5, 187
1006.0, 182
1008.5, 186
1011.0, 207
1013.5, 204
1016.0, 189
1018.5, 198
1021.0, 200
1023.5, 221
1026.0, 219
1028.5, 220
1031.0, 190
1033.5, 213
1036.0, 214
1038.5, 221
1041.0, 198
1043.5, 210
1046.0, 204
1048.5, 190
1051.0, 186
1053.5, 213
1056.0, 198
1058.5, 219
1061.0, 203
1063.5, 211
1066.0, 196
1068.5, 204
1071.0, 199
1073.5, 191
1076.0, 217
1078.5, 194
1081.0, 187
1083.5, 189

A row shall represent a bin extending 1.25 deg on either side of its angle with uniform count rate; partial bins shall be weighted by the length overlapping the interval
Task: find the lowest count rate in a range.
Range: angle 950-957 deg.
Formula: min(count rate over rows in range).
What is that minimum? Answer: 183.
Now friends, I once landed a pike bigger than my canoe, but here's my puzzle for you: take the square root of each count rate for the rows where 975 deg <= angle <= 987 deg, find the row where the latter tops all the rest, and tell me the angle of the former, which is 976.0 deg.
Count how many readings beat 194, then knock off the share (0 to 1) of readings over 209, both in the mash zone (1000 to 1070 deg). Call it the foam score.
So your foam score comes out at 20.6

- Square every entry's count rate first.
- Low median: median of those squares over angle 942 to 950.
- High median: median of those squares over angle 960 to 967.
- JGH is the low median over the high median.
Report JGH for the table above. 1.03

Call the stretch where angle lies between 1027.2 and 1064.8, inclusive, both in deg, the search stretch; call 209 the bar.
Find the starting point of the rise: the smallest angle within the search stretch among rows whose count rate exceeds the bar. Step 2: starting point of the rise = 1028.5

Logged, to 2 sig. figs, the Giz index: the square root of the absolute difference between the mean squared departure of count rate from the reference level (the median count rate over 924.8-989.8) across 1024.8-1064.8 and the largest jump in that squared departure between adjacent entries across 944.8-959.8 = 12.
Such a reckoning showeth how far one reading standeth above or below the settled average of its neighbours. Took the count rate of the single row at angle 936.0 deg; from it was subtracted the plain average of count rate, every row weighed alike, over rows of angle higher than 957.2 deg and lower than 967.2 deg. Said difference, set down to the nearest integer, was 23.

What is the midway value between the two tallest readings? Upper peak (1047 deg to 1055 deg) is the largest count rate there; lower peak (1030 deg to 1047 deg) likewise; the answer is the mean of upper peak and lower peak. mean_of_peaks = 217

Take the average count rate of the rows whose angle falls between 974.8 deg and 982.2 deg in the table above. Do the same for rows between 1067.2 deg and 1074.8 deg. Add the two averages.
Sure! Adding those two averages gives 394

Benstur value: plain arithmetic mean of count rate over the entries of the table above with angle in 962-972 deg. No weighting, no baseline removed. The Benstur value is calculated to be 196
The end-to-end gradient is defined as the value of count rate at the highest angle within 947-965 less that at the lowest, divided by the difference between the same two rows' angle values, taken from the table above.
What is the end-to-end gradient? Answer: 1.3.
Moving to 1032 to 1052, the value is -1.5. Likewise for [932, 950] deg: -1.5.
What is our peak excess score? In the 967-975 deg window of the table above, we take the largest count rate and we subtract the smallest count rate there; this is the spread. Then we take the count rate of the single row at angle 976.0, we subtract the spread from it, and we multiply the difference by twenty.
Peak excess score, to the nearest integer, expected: 3800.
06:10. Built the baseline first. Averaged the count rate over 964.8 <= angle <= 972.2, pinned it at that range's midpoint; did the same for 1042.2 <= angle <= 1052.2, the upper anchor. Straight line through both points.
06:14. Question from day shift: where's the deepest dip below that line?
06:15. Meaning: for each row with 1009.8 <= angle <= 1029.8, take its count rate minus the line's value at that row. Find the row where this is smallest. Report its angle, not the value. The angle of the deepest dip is 1016.0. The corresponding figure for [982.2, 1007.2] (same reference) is 983.5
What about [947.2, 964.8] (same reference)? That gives 953.5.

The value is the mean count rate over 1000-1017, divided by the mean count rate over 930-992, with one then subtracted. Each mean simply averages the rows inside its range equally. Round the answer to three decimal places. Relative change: -0.013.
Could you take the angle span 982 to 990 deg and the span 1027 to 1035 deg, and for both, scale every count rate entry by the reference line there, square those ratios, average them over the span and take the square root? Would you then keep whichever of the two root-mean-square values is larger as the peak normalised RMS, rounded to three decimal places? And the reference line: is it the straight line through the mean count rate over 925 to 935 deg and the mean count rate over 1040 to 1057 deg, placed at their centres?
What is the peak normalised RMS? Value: 1.038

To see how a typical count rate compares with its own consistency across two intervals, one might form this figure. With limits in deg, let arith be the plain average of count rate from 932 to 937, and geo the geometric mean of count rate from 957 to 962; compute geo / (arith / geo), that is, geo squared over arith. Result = 161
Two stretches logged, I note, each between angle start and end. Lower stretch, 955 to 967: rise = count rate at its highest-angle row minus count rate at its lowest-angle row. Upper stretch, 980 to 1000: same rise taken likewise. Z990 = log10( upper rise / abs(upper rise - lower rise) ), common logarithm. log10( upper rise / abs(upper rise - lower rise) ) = -1.1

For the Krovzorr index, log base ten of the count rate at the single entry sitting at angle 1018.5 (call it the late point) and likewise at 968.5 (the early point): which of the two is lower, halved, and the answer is 1.15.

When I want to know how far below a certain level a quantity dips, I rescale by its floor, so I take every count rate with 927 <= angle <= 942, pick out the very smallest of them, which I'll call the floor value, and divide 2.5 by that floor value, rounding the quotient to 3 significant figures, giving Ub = 0.0129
